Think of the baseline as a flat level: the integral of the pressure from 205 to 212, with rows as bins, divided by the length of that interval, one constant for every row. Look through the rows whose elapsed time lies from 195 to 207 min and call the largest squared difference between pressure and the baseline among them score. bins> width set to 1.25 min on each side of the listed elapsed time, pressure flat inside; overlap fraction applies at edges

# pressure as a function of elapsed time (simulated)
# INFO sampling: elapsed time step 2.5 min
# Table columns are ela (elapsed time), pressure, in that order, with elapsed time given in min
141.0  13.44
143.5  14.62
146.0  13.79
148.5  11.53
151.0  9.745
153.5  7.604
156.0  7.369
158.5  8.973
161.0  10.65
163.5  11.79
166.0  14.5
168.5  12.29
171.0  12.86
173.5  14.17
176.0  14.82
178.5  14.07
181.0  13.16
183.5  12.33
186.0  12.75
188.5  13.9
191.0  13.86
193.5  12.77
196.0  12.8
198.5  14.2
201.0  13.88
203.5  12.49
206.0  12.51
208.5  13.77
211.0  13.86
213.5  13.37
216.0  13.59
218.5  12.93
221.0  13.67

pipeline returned 0.8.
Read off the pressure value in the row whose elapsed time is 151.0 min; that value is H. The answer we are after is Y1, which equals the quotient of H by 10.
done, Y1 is 0.97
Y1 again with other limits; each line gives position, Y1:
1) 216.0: 1.36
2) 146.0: 1.38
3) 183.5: 1.23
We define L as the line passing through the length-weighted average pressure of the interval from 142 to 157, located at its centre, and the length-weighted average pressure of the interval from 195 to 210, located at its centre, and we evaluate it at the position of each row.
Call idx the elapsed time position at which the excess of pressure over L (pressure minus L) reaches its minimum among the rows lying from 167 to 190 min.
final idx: 183.5 min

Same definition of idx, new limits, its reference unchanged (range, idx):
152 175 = 156.0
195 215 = 206.0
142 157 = 156.0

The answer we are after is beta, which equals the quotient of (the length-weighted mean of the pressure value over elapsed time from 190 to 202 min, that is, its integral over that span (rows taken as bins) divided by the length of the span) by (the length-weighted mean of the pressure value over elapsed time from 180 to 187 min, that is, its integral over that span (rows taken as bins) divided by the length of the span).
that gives 1.06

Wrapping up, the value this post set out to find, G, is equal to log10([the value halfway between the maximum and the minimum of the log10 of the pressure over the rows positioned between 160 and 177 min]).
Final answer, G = 0.041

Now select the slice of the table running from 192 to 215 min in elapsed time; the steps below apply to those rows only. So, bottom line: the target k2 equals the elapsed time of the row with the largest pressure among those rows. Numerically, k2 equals 198.5 min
